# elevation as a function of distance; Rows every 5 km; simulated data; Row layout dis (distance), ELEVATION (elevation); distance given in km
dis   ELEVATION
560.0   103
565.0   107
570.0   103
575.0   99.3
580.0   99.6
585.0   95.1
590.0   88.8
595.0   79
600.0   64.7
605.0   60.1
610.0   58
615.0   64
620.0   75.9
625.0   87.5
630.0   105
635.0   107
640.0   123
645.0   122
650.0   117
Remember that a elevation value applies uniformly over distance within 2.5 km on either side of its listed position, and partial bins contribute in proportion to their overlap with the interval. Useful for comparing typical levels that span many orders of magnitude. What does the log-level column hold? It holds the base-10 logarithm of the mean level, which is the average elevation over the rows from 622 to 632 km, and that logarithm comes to 1.98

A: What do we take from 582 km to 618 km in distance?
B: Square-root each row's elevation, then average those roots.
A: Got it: 8.5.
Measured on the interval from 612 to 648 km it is 9.8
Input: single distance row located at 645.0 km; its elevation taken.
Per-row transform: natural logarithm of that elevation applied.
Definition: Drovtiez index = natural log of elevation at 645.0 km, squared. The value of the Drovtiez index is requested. 23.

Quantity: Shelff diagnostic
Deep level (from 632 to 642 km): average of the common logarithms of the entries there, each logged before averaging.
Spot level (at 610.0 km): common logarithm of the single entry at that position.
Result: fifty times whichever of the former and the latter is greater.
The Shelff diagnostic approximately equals 103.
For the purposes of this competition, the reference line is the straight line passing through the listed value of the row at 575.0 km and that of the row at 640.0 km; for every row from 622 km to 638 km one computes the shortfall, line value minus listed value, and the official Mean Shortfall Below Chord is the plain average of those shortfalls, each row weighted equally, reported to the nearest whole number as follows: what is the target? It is 20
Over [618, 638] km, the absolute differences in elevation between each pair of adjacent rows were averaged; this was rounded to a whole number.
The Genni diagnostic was 10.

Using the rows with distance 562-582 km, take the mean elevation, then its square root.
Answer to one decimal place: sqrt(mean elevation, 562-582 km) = 10.1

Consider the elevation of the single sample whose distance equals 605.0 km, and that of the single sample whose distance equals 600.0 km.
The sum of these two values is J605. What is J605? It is 125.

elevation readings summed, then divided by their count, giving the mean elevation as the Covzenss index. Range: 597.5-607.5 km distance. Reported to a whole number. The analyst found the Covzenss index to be 62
